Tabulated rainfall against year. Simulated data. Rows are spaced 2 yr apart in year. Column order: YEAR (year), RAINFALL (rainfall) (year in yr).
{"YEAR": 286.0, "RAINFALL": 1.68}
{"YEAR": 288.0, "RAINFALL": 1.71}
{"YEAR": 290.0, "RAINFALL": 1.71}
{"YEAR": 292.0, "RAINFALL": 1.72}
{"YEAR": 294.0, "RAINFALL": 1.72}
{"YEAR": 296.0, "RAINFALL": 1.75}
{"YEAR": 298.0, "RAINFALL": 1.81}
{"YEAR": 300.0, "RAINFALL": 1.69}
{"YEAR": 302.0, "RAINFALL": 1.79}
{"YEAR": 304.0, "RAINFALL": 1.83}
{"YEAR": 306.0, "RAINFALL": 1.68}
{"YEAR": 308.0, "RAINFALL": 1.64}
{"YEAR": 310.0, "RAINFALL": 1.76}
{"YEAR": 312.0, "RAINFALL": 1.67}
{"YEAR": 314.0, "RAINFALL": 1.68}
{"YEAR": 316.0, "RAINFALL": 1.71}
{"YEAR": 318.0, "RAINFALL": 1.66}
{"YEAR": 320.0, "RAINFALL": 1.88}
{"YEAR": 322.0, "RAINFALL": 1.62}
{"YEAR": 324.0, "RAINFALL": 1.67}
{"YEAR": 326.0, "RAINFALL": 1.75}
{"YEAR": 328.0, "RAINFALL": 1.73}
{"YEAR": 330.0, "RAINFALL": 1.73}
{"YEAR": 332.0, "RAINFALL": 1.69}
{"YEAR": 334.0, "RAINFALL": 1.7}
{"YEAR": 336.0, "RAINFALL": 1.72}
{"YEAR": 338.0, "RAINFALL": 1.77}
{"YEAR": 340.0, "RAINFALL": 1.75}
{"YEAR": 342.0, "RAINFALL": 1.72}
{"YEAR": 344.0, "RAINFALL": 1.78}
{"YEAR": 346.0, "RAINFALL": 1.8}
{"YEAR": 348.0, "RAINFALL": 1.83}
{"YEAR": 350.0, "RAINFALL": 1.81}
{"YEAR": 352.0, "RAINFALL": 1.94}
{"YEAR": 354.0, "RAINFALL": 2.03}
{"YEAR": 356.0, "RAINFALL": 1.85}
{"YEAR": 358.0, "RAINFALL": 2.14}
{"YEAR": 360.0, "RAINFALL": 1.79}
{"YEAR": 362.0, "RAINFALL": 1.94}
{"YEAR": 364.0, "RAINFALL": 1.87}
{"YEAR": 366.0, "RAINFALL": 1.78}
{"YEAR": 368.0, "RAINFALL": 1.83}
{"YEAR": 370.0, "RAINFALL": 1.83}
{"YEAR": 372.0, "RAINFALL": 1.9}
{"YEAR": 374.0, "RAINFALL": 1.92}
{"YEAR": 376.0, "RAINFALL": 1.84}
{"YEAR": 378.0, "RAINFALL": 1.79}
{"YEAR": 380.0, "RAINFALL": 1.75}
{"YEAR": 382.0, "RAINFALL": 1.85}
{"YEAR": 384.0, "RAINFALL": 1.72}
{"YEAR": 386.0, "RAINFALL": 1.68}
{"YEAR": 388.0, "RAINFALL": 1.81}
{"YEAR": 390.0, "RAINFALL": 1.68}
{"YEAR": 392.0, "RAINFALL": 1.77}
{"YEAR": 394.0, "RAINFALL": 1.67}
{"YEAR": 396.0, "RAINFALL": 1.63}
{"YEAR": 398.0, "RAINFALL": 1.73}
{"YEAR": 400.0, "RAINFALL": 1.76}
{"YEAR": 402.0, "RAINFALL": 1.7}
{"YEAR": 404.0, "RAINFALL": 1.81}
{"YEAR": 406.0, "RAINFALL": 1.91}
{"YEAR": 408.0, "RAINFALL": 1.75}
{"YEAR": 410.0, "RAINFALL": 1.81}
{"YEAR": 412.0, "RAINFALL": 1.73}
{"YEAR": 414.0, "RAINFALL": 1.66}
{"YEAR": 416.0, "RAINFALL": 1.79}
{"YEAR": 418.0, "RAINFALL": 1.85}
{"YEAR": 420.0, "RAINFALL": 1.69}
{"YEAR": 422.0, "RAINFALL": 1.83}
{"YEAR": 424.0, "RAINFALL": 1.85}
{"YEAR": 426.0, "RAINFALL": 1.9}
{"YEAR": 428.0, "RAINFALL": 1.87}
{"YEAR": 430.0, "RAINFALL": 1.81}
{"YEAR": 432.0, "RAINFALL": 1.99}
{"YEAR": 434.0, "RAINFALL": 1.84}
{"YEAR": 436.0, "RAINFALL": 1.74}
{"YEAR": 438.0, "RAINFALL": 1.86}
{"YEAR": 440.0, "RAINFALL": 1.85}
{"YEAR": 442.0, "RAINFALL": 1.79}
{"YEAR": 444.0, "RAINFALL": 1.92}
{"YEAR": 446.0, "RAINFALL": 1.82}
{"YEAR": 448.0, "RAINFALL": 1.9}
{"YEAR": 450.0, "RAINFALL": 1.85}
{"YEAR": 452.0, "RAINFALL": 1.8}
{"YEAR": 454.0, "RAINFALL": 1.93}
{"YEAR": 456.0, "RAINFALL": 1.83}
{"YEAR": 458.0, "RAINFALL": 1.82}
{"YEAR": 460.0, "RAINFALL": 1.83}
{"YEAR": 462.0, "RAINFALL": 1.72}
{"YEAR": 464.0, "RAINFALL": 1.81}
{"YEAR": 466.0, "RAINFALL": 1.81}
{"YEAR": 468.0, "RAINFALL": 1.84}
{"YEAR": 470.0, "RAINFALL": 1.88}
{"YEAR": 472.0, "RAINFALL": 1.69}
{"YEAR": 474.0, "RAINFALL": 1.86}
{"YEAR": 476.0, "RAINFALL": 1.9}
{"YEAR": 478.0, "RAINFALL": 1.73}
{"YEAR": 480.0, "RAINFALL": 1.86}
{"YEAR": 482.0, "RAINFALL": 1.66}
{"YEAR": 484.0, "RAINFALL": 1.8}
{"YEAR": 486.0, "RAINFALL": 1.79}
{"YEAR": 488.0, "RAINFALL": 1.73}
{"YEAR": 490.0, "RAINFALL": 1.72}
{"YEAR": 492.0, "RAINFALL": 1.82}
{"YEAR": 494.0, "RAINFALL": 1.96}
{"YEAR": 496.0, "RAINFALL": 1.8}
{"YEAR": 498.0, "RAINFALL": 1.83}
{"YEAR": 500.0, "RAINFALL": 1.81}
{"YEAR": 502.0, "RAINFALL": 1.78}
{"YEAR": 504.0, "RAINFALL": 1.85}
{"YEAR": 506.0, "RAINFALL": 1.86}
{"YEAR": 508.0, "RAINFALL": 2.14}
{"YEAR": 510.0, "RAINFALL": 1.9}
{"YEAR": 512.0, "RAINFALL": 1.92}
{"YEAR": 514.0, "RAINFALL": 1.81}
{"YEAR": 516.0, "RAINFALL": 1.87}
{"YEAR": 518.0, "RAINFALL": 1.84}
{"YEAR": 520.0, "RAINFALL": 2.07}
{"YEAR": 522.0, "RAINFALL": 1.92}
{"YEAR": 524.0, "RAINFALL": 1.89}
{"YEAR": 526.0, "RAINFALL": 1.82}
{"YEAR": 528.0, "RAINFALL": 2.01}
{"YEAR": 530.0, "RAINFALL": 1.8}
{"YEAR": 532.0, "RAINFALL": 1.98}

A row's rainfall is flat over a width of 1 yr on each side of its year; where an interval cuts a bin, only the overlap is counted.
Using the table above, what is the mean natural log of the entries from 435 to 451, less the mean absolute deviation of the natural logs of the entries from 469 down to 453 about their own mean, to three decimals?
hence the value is 0.591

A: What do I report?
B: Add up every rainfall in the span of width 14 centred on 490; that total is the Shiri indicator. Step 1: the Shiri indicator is 12.6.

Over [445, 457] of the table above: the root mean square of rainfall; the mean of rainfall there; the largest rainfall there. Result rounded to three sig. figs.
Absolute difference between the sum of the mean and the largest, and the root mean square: 1.93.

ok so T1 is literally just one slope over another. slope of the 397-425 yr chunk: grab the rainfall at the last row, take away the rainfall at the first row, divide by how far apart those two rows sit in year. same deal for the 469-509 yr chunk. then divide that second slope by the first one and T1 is 1.5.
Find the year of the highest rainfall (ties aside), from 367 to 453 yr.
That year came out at 432.0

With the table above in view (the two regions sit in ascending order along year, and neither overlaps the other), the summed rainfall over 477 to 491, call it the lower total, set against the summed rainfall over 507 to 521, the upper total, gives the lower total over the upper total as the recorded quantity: 0.91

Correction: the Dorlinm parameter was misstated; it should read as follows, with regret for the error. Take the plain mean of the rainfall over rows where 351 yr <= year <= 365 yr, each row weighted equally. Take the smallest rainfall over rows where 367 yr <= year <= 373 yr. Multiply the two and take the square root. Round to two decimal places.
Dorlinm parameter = 1.88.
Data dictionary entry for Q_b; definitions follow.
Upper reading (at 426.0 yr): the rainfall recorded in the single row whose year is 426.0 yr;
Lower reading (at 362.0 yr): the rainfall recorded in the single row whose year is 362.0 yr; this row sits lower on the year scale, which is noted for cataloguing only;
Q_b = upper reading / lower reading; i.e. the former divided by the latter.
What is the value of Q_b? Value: 0.98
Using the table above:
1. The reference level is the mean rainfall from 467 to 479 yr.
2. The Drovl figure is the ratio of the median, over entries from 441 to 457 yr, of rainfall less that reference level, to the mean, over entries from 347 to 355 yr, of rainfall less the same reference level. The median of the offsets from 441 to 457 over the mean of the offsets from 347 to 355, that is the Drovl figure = 0.27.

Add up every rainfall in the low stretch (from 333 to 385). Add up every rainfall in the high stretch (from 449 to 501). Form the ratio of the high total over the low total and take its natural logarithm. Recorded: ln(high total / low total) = -0.012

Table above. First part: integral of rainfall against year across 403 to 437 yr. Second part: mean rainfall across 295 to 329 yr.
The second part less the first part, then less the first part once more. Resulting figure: -122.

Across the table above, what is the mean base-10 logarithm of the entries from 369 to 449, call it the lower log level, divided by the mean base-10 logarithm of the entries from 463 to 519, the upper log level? 0.97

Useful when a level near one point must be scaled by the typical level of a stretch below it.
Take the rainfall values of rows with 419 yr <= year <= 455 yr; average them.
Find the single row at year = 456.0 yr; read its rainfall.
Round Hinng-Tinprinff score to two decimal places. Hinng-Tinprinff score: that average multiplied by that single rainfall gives 3.38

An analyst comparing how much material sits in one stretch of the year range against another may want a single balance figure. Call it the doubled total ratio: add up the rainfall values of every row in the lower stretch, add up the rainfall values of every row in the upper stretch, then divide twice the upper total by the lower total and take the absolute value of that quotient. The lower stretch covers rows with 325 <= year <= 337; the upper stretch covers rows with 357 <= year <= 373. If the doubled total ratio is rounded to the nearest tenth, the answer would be 2.9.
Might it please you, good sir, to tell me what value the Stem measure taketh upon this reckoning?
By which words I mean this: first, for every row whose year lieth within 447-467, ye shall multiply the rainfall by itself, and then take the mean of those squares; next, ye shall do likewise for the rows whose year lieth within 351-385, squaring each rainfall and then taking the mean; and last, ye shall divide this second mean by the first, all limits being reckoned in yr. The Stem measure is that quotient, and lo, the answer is 1.05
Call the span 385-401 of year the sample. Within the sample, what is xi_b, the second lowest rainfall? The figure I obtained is 1.67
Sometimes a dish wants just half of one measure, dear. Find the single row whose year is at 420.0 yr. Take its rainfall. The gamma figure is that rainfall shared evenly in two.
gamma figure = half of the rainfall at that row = 0.845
